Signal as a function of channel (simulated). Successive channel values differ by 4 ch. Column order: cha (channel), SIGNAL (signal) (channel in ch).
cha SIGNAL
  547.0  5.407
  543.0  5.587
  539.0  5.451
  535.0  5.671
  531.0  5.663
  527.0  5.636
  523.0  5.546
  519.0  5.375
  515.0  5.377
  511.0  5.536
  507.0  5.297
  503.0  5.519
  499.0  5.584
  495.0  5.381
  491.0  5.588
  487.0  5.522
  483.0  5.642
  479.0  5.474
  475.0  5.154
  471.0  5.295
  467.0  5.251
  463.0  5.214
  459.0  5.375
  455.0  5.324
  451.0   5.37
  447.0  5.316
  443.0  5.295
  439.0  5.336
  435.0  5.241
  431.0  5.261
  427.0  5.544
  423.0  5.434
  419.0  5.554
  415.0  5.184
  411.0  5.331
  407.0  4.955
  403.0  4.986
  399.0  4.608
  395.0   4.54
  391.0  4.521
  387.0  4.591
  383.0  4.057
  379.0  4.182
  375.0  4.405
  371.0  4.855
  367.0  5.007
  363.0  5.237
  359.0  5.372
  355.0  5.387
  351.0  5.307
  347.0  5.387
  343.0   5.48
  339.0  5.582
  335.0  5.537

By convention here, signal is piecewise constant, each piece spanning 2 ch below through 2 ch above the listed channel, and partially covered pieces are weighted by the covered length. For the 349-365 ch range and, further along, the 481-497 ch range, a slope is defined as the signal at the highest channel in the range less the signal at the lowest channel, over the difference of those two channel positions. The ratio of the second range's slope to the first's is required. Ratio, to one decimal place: 3.7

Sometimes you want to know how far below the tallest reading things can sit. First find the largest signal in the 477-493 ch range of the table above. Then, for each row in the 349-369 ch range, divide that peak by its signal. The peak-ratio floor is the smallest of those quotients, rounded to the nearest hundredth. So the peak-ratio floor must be 1.05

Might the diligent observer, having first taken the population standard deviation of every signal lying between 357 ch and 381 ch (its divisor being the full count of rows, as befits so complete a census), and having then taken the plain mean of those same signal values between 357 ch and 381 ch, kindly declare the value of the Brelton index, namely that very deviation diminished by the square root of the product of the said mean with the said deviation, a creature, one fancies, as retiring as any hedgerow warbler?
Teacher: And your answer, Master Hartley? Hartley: -1.01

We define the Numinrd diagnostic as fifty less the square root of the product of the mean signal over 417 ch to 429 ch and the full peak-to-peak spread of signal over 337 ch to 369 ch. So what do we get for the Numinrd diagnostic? 48.2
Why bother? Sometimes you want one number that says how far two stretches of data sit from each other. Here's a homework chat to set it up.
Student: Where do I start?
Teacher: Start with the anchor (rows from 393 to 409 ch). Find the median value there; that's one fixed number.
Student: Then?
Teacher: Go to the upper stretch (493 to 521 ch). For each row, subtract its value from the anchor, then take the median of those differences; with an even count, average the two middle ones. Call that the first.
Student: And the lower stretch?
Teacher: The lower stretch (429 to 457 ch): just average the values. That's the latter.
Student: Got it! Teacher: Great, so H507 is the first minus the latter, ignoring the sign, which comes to 5.91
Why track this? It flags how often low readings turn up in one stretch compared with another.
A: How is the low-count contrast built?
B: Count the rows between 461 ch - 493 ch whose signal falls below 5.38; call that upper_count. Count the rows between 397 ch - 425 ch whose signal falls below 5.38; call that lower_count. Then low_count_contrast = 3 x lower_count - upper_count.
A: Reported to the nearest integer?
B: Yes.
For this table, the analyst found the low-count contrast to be 11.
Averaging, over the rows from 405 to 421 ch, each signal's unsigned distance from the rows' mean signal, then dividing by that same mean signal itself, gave 0.035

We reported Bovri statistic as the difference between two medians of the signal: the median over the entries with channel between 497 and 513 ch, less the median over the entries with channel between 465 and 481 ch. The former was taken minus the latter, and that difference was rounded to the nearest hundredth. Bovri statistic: 0.25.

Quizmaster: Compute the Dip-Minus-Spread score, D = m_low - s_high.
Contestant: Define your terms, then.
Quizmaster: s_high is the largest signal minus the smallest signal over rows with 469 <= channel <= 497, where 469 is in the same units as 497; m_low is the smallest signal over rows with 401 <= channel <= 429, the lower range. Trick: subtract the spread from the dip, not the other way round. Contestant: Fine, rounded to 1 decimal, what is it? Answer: 4.5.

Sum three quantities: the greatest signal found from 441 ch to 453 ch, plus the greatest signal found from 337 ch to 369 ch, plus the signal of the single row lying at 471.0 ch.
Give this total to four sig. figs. 16.25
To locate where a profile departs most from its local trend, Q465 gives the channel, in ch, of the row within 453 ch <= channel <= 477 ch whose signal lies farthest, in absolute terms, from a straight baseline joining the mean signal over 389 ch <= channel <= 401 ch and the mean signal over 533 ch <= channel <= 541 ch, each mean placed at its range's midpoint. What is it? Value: 459.0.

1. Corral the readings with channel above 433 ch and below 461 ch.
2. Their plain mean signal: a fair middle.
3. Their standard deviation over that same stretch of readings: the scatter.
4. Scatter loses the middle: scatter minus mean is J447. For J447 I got -5.28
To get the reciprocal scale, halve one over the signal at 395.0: 0.110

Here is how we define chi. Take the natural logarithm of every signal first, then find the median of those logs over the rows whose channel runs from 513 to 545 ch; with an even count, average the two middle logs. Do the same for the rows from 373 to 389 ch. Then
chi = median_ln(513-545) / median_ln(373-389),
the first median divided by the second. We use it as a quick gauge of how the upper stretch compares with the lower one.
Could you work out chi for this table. 1.18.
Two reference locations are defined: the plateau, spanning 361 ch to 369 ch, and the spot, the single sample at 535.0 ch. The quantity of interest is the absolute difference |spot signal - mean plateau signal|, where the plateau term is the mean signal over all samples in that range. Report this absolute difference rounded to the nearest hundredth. 0.55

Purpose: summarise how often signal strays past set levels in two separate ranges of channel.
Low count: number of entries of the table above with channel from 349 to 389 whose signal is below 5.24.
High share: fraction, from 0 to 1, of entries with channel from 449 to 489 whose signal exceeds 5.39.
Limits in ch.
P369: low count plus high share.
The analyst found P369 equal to 7.3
